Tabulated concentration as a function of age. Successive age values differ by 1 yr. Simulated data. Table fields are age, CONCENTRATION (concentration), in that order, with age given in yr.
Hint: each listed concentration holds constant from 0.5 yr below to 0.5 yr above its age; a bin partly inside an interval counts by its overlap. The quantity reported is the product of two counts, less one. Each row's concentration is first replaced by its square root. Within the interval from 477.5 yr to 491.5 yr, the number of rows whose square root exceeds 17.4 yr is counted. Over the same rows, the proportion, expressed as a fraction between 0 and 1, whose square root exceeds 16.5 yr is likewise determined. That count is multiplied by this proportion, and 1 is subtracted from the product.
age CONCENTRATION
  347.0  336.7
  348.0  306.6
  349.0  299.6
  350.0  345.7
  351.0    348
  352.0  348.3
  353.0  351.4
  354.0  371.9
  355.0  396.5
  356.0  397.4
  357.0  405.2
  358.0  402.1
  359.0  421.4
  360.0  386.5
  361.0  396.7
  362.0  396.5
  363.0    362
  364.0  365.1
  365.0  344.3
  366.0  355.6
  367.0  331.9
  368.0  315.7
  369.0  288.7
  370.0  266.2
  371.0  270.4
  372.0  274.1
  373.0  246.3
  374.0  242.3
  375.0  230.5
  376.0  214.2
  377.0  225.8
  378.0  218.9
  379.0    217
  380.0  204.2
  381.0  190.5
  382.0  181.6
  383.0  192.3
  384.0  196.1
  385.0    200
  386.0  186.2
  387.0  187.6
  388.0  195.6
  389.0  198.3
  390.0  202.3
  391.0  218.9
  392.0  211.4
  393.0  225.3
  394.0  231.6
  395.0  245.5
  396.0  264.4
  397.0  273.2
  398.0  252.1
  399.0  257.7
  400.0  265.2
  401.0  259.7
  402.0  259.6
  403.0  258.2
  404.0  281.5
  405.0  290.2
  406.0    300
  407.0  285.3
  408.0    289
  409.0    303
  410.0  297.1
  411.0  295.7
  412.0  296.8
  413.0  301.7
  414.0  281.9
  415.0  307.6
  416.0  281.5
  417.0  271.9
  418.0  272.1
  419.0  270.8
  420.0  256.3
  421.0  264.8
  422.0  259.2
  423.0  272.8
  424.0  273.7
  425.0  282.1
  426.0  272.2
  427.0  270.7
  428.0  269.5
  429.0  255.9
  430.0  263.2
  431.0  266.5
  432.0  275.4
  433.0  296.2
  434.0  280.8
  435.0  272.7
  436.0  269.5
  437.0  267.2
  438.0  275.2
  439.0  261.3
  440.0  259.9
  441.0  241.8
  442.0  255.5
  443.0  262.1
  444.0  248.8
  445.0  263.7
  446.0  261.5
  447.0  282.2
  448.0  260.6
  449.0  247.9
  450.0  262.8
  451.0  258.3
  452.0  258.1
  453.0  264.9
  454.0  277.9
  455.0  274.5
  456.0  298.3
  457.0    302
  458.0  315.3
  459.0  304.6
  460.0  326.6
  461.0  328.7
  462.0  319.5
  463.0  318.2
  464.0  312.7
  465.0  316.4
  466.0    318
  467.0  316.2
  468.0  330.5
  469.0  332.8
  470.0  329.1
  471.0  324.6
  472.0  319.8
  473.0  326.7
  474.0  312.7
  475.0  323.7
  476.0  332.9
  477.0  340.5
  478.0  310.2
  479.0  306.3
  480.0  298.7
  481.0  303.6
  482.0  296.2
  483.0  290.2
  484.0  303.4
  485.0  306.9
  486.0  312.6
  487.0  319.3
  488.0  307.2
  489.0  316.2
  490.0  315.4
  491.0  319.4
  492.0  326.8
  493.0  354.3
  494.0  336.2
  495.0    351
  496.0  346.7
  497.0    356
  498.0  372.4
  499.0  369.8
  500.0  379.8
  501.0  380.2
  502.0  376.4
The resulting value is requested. 10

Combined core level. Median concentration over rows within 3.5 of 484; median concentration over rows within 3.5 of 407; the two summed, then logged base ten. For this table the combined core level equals 2.77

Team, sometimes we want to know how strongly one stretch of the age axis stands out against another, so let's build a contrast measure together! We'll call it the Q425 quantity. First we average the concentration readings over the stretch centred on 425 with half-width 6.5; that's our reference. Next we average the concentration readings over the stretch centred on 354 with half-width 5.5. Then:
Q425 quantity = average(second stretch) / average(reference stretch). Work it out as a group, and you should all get 1.39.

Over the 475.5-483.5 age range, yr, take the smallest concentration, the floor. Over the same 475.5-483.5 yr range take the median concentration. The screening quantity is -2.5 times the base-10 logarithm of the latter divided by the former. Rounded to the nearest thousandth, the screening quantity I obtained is -0.054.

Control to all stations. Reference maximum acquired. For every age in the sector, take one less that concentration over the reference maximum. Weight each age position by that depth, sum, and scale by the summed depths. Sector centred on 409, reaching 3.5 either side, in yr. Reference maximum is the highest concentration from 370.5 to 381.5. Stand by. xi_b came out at 409.1 yr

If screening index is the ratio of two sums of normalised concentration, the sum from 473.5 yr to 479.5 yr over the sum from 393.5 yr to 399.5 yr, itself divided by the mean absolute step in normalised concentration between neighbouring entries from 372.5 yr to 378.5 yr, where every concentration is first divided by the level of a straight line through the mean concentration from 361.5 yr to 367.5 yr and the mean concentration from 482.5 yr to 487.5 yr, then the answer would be 50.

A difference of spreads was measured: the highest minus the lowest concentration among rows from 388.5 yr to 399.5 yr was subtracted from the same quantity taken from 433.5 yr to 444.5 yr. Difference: -36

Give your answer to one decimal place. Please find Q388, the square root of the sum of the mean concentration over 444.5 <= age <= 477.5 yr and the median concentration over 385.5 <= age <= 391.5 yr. 22.3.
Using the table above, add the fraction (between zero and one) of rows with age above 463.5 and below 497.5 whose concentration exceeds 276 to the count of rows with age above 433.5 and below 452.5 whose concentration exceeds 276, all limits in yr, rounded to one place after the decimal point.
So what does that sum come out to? 3.0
